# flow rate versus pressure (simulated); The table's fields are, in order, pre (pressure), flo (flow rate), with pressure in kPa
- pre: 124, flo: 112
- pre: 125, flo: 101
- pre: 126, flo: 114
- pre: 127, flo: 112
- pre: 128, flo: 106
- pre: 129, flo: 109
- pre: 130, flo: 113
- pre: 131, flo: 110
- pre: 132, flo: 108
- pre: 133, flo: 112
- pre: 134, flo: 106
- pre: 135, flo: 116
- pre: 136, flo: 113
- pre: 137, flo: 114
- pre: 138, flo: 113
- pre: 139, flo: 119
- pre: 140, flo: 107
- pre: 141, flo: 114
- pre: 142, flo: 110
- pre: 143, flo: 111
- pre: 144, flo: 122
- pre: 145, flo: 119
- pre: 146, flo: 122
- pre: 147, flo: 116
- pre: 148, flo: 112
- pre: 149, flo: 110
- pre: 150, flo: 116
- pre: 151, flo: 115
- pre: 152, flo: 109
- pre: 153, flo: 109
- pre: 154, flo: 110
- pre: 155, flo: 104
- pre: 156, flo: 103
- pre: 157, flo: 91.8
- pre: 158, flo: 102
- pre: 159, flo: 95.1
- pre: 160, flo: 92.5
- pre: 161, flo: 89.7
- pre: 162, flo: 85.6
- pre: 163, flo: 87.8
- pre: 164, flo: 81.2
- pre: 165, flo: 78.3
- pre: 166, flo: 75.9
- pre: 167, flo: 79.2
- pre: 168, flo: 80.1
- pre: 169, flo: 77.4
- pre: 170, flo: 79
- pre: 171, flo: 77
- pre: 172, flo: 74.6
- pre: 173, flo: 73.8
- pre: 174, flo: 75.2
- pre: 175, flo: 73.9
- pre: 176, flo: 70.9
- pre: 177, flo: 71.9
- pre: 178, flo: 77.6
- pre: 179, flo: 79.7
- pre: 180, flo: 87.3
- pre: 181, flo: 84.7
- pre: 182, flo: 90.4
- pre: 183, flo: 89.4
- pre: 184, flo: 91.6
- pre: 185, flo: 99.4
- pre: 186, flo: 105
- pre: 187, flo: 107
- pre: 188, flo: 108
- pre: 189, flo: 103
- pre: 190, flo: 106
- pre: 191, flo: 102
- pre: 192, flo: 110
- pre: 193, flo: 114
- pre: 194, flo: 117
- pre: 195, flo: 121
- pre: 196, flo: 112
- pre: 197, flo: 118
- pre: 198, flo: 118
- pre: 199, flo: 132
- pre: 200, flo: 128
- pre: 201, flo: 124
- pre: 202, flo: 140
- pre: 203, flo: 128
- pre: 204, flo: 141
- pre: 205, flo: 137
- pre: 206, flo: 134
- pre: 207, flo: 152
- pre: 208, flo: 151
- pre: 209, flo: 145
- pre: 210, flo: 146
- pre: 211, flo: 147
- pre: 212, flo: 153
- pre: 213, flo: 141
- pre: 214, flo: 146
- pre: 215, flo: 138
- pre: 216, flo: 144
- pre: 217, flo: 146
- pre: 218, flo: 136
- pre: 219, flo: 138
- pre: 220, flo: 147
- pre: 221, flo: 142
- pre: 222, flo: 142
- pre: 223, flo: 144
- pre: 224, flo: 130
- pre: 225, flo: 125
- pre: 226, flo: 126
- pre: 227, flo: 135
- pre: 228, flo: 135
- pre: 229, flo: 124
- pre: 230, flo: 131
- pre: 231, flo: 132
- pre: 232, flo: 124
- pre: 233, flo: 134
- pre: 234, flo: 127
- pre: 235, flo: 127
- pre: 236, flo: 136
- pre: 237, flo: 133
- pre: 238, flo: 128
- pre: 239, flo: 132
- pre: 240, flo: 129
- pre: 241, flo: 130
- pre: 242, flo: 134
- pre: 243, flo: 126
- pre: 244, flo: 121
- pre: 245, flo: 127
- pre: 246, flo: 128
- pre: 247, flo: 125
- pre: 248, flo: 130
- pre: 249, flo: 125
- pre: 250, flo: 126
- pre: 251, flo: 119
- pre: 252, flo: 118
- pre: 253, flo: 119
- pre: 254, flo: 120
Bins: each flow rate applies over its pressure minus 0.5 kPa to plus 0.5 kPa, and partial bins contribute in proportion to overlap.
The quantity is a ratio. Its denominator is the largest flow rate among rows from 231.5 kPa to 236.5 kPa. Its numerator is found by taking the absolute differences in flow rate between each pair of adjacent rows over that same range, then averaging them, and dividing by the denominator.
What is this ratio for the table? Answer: 0.048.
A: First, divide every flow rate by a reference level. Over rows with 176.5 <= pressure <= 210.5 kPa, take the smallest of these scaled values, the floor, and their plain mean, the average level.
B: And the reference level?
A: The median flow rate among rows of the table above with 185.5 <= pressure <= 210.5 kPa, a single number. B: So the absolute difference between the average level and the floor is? 0.347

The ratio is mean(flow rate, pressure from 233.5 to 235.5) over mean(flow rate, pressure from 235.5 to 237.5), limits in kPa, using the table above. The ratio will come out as 0.94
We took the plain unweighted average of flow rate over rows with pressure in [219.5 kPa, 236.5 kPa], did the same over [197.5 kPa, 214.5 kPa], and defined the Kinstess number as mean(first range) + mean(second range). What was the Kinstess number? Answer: 272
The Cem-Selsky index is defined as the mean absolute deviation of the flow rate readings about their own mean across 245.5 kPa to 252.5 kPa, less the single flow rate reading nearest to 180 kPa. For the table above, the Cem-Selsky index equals -84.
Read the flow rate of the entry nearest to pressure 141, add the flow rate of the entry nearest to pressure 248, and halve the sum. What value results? 122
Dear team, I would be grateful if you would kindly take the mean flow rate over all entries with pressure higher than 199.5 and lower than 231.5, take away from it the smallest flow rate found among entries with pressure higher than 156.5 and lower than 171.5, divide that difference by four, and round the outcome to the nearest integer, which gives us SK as 16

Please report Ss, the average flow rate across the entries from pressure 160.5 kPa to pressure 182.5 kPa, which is 80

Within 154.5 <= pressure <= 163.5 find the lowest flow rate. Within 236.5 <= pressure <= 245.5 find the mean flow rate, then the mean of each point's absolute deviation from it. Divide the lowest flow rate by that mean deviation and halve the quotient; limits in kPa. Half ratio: 14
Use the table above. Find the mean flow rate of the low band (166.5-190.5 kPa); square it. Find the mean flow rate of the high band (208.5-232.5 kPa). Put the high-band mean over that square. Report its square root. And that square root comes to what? 0.14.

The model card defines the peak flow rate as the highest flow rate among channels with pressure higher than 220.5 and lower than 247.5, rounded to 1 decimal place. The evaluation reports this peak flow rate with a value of 144.0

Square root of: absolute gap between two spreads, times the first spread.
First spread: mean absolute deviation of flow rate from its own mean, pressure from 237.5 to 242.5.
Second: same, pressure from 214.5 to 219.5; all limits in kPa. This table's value 1.84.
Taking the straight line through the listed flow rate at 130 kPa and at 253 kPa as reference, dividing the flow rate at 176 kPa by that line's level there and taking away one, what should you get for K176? -0.38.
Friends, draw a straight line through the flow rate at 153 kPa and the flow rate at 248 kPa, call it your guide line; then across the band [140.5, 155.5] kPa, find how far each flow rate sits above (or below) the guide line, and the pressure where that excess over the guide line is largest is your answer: 144 kPa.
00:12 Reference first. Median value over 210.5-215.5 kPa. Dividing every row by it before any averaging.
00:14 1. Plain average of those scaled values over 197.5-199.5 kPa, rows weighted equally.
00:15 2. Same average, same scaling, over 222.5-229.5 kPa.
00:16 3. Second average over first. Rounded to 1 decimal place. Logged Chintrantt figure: 1.1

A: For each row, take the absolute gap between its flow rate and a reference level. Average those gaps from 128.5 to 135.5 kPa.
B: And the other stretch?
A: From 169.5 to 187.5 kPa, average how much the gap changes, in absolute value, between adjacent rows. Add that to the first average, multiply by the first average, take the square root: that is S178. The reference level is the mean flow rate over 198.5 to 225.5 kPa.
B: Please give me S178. 30.9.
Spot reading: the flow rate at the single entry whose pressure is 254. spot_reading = 120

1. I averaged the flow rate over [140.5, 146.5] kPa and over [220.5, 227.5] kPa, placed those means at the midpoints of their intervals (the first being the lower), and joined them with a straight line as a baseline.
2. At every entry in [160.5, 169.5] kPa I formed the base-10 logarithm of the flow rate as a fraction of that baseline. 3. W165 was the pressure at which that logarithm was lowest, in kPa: 166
